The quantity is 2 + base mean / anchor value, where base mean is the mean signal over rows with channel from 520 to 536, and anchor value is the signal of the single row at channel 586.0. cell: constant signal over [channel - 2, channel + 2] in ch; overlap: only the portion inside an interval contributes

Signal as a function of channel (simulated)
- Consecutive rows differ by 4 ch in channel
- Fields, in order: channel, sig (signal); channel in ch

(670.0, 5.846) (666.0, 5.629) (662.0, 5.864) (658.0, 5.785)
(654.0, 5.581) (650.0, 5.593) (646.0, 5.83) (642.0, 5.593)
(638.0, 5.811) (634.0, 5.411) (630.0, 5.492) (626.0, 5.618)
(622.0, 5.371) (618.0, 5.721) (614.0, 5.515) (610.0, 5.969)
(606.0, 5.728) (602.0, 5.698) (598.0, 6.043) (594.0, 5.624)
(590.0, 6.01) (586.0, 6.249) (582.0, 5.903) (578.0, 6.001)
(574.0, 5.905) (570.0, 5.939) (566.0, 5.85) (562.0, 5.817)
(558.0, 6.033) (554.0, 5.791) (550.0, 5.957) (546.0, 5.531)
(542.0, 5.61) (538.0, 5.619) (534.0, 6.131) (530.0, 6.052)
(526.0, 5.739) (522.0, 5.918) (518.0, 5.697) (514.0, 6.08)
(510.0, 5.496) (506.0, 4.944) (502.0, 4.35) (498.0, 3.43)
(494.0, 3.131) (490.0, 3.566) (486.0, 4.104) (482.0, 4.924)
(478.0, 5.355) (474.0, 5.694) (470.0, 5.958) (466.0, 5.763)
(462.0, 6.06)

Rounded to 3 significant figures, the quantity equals 2.95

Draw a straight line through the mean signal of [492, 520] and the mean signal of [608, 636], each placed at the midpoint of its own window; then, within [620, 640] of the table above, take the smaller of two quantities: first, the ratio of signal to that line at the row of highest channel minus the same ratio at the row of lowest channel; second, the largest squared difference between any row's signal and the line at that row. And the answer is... 0.06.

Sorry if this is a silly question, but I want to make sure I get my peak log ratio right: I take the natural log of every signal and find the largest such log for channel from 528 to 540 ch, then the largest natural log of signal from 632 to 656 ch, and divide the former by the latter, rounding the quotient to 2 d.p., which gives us 1.03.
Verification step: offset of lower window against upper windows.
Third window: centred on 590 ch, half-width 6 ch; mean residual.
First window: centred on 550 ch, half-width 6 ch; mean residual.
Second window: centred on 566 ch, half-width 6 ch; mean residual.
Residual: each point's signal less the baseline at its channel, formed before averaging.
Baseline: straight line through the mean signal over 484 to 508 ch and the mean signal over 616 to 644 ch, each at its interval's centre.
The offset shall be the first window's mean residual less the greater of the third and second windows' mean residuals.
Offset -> 0.09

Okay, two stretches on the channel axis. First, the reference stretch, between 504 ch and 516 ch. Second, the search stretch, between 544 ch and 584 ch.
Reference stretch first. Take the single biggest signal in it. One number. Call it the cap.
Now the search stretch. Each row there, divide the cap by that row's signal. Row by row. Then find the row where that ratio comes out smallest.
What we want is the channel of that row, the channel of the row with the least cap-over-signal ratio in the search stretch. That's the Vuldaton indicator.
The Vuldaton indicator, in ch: 558.0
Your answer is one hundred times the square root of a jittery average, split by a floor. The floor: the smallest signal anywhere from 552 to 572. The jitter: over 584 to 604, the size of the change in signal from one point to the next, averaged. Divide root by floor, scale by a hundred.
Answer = 10.2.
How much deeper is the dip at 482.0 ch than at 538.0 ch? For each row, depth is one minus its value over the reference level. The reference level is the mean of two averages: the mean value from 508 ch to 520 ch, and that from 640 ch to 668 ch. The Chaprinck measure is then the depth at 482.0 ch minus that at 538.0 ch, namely 0.1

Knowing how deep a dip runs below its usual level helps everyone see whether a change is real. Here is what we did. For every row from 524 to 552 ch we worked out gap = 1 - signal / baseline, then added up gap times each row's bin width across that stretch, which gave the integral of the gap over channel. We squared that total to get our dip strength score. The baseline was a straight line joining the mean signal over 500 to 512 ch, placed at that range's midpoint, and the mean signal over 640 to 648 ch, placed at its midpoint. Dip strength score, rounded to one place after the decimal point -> 14.5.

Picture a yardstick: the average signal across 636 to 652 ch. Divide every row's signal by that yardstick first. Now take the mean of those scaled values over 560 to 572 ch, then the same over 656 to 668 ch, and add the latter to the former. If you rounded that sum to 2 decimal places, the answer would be 2.04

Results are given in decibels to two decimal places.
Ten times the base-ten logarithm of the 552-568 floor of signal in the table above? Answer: 7.63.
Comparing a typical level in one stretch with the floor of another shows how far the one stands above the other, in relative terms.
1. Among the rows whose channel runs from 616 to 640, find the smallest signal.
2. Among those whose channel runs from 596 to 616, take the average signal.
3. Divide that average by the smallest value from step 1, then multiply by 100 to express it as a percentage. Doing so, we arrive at 108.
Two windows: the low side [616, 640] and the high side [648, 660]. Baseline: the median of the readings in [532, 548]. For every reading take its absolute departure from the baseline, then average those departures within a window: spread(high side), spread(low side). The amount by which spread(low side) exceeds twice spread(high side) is 0.00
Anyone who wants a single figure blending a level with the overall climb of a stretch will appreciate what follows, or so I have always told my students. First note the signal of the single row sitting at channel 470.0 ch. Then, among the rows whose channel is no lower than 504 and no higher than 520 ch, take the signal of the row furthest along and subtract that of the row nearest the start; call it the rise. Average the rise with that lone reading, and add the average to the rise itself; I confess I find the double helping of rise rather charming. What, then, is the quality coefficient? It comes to 4.1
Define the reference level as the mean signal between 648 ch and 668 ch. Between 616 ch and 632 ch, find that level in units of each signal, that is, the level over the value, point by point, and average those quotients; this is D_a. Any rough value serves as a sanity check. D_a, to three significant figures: 1.03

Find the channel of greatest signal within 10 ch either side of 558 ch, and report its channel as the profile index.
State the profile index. 558.0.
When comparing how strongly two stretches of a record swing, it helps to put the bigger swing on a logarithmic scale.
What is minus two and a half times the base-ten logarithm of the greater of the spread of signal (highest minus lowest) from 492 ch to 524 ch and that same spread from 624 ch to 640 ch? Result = -1.2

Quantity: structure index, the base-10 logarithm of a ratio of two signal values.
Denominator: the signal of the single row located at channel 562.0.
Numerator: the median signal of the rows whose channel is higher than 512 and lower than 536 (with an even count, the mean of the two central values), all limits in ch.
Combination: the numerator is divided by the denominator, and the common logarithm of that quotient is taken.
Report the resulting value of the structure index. 0.012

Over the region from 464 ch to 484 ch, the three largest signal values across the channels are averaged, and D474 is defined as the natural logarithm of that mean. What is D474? 1.76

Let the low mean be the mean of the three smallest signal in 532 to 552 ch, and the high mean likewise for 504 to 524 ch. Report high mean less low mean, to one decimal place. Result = -0.2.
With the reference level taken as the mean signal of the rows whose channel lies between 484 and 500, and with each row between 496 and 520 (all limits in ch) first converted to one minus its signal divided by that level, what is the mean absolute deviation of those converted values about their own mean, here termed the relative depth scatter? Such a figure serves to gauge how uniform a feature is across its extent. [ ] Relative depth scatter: 0.21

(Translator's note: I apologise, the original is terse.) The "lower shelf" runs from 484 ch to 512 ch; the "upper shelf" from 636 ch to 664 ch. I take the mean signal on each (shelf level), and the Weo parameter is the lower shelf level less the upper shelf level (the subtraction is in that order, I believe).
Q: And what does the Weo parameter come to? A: -1.6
